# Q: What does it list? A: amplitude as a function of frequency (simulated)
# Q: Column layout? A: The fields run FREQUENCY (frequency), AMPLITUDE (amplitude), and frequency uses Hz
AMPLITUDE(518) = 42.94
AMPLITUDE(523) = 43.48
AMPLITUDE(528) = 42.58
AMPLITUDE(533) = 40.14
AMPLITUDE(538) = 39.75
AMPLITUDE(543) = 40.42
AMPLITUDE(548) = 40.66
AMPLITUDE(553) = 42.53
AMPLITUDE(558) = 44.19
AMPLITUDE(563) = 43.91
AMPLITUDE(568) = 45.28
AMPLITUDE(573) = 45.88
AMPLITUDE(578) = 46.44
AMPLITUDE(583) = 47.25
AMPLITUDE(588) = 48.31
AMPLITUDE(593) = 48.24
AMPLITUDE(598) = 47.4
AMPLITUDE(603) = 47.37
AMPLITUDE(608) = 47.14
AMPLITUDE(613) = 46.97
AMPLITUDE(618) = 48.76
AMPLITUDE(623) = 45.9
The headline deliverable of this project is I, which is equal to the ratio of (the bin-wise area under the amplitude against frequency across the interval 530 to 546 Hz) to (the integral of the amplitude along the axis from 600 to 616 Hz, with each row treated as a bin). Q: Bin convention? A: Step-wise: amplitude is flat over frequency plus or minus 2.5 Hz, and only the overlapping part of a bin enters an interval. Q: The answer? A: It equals 0.85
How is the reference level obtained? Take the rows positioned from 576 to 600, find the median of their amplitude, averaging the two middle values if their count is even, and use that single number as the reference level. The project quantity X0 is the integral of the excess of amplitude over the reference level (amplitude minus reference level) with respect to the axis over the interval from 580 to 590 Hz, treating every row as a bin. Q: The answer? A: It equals 3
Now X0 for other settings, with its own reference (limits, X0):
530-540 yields -73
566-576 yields -18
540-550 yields -69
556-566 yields -33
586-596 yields 8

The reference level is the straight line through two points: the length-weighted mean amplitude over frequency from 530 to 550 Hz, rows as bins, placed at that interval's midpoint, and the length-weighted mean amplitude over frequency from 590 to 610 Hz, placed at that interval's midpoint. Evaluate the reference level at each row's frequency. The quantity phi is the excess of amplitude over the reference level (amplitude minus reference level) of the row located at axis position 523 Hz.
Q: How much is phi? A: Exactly 5.3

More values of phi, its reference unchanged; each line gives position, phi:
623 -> -4.5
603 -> -0.6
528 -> 3.7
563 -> 0.8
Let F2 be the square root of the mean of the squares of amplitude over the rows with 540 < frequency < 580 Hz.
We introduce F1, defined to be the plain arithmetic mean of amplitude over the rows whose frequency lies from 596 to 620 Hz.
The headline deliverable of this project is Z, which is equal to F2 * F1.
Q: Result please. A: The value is 2078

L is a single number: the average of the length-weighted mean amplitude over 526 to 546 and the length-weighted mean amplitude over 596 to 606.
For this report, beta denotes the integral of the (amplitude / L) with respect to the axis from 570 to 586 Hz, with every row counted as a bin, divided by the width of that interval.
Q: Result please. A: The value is 1.06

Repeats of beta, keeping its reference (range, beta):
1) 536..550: 0.92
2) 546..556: 0.95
